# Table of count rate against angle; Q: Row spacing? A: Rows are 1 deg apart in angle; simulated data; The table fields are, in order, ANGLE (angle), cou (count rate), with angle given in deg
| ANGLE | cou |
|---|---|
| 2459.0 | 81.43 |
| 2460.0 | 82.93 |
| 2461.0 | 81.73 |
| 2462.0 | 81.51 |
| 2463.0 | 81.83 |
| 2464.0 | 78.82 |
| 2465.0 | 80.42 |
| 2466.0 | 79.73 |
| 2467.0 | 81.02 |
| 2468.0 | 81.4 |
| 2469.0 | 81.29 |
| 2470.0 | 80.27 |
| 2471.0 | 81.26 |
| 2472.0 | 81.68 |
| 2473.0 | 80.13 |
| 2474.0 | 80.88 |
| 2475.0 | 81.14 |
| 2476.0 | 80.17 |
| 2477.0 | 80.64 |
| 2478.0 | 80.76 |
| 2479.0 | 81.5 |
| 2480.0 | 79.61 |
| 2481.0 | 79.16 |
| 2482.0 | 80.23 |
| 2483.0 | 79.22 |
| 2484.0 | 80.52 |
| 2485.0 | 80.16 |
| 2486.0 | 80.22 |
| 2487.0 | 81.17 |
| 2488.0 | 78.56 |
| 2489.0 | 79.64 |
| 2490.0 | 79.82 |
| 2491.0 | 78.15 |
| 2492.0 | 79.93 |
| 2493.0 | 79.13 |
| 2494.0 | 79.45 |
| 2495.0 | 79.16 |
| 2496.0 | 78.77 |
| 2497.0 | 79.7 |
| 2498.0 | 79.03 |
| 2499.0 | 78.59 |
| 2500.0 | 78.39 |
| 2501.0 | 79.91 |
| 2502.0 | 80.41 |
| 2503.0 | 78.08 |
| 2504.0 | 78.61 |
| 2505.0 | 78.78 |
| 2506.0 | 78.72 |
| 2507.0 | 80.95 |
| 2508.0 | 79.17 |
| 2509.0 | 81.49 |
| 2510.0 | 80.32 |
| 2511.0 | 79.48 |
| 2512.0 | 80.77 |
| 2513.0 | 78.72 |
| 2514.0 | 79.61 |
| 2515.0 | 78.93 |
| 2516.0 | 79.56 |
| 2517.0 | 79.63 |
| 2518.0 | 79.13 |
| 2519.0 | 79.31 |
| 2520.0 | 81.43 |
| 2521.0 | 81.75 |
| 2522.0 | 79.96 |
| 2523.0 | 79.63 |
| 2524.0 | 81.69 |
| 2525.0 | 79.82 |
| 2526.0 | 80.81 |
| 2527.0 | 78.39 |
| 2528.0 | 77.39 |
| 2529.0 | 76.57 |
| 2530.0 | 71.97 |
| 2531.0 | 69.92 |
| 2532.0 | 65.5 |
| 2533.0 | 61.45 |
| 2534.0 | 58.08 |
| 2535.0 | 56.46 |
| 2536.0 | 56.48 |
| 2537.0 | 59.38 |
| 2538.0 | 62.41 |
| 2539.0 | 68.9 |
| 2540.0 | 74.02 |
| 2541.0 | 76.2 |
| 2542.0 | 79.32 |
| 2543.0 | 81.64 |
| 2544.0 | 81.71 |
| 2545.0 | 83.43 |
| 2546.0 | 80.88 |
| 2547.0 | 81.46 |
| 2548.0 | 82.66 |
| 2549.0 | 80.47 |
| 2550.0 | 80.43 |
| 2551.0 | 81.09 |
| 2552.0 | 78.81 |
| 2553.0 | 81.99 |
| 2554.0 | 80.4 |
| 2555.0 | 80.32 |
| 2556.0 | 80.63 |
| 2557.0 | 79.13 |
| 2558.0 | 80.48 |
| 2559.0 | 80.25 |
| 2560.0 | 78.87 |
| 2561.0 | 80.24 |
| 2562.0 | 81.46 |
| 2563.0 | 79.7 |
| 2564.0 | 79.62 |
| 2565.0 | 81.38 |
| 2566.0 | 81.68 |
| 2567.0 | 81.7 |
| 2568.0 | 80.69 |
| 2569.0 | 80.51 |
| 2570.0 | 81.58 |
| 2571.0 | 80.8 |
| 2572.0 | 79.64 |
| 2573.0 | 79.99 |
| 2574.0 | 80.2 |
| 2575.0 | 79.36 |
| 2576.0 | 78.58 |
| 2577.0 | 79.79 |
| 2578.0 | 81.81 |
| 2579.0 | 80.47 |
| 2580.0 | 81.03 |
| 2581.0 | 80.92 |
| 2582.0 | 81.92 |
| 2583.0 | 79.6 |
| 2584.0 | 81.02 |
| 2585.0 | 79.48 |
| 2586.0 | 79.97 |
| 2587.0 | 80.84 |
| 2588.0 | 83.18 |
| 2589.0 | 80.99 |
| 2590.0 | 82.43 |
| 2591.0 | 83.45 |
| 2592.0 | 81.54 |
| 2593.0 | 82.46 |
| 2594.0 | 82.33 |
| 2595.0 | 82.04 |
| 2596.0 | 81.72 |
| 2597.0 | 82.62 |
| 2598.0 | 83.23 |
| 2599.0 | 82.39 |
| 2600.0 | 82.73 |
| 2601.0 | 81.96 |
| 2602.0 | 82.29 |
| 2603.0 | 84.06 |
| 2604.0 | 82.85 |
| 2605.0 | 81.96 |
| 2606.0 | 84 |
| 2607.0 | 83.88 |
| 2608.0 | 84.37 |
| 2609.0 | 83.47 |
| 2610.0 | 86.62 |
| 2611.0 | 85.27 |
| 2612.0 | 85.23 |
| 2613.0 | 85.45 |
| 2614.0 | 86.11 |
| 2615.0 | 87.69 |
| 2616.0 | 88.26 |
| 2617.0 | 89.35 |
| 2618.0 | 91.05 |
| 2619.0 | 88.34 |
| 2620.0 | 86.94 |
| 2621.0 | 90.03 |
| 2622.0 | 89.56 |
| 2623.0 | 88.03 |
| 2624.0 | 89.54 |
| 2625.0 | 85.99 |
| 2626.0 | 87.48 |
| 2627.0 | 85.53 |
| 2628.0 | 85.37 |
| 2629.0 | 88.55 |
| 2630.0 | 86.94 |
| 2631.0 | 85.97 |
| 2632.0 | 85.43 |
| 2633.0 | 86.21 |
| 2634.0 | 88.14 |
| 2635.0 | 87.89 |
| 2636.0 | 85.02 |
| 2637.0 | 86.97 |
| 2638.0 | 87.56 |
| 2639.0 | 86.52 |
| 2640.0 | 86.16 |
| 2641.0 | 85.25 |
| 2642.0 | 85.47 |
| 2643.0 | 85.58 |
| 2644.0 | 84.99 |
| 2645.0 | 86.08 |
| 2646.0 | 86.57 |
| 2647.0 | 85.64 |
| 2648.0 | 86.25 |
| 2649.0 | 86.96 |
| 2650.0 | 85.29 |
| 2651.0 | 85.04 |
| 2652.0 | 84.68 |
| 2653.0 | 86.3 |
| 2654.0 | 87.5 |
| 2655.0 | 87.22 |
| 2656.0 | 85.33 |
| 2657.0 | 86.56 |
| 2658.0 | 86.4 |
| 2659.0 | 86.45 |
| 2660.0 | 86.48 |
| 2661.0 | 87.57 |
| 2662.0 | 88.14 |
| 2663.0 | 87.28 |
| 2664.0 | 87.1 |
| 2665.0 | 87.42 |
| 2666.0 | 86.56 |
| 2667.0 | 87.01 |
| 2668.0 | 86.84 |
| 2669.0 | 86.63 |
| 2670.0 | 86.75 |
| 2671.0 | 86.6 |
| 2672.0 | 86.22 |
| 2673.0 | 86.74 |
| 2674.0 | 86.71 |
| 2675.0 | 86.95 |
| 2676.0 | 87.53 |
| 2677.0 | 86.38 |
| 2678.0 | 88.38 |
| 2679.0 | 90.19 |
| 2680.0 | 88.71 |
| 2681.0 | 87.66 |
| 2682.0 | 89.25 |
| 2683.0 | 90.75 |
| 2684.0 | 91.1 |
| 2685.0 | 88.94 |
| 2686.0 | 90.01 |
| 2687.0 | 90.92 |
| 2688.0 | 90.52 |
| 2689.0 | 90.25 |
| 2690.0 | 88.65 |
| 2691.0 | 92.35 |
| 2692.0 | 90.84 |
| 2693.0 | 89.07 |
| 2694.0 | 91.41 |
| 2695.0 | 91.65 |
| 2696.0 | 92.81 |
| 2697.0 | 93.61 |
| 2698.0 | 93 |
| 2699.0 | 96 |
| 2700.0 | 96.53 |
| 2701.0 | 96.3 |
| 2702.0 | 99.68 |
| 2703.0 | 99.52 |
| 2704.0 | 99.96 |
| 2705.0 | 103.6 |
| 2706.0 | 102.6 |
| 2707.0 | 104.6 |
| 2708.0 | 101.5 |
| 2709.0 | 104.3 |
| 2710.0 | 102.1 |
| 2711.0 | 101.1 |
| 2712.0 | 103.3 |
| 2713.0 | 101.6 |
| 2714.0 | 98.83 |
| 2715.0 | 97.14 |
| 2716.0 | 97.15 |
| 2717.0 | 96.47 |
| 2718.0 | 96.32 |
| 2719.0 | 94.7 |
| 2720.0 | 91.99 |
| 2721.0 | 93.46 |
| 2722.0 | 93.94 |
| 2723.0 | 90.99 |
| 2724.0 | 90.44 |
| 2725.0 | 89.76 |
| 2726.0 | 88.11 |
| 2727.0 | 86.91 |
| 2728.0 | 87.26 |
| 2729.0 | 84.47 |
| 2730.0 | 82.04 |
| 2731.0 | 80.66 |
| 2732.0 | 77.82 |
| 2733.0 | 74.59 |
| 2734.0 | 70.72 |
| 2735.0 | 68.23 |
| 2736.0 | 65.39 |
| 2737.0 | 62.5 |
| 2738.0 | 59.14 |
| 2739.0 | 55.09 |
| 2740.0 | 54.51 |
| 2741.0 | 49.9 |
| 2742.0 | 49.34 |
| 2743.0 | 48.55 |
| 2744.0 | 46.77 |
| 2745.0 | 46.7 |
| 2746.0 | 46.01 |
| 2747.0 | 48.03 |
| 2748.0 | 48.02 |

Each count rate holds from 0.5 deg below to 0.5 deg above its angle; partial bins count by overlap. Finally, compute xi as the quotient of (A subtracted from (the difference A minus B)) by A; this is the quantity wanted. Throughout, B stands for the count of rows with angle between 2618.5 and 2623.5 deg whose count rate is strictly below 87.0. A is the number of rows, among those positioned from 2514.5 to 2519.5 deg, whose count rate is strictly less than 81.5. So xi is -0.2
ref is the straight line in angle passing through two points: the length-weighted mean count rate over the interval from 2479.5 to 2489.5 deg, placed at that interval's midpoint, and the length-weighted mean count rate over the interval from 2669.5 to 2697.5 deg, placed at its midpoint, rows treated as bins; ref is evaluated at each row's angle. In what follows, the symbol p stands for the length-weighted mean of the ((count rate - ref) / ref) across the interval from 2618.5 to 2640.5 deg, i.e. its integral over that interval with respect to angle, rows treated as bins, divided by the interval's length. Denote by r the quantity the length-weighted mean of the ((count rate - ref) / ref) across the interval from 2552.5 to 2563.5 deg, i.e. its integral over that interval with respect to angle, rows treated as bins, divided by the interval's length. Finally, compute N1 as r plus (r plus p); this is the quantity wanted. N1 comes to -0.07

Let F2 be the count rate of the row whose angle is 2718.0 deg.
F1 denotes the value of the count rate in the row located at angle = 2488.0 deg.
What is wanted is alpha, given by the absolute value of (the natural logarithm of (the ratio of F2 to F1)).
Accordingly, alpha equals 0.20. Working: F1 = 78.56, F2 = 96.32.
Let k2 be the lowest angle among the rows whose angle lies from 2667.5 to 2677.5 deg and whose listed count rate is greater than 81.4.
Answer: 2668.0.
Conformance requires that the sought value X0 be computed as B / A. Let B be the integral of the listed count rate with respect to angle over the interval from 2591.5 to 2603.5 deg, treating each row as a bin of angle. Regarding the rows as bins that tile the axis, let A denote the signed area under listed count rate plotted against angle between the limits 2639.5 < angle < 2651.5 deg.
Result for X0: 1.0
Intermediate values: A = 1029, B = 989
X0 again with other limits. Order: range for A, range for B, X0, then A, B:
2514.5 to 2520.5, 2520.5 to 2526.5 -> 1.0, 478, 484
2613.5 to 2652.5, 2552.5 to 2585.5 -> 0.8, 3388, 2655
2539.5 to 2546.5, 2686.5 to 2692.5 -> 1.0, 557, 544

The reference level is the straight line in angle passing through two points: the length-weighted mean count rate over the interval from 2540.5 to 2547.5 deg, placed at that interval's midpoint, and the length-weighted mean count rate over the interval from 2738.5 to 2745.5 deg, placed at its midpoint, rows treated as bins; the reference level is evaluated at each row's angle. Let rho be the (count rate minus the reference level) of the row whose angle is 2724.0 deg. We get 38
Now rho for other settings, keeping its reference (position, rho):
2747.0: -1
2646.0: 22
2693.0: 31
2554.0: 1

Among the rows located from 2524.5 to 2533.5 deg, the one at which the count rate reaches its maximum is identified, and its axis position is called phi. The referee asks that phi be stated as 2526.0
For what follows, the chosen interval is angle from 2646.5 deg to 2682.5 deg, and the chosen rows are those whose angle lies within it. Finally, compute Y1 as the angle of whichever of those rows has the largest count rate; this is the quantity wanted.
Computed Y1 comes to 2679.0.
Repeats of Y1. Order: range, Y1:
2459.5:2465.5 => 2460.0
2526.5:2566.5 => 2545.0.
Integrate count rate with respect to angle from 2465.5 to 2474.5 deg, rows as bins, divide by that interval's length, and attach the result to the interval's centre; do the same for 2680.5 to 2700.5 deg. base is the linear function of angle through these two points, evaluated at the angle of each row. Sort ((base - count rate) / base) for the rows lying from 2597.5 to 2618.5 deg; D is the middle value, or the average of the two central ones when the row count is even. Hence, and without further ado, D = 0.0353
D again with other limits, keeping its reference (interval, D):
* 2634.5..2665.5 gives 0.0341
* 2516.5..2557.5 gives 0.0504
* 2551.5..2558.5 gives 0.0533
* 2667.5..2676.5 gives 0.0401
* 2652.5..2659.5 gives 0.0357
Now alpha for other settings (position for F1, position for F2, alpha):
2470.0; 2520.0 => 0.01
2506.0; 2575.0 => 0.01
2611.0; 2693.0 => 0.04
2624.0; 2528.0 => 0.15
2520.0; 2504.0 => 0.04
